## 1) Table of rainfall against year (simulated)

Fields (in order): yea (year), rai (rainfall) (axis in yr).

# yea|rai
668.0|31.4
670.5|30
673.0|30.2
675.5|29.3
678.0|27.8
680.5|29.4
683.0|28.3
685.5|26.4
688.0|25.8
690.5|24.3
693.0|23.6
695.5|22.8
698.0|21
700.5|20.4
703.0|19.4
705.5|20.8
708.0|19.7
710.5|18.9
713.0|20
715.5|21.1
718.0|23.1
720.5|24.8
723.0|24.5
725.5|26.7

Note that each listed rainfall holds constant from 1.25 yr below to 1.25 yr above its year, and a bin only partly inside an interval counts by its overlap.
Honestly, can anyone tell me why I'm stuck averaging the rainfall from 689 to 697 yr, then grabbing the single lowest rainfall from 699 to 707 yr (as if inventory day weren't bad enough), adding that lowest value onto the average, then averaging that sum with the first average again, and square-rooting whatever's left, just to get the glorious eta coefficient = 5.8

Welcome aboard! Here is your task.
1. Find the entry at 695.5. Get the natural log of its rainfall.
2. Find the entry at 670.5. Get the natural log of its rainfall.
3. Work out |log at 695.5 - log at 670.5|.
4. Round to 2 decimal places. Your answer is 0.27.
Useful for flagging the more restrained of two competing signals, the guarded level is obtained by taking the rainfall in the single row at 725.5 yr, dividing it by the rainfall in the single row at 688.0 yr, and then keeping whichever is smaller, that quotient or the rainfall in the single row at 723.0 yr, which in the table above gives 1.03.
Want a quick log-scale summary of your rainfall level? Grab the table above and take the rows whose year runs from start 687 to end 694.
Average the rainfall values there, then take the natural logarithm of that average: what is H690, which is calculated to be 3.20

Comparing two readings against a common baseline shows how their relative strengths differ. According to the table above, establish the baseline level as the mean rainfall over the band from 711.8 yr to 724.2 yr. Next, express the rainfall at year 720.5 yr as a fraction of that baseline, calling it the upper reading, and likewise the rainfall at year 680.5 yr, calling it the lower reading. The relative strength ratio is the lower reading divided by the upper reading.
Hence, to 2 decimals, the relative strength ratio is 1.19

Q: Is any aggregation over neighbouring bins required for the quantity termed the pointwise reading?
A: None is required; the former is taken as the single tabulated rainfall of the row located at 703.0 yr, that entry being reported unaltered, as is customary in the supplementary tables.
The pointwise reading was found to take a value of 19.4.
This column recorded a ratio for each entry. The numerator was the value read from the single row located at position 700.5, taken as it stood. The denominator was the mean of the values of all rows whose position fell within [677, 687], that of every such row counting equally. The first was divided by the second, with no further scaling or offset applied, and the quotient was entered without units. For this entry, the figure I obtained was 0.73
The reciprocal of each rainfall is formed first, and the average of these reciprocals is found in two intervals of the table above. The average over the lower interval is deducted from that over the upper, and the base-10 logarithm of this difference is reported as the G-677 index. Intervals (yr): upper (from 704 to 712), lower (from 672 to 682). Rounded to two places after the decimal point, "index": -1.79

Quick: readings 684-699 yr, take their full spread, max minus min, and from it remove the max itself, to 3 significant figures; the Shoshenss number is -21.0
